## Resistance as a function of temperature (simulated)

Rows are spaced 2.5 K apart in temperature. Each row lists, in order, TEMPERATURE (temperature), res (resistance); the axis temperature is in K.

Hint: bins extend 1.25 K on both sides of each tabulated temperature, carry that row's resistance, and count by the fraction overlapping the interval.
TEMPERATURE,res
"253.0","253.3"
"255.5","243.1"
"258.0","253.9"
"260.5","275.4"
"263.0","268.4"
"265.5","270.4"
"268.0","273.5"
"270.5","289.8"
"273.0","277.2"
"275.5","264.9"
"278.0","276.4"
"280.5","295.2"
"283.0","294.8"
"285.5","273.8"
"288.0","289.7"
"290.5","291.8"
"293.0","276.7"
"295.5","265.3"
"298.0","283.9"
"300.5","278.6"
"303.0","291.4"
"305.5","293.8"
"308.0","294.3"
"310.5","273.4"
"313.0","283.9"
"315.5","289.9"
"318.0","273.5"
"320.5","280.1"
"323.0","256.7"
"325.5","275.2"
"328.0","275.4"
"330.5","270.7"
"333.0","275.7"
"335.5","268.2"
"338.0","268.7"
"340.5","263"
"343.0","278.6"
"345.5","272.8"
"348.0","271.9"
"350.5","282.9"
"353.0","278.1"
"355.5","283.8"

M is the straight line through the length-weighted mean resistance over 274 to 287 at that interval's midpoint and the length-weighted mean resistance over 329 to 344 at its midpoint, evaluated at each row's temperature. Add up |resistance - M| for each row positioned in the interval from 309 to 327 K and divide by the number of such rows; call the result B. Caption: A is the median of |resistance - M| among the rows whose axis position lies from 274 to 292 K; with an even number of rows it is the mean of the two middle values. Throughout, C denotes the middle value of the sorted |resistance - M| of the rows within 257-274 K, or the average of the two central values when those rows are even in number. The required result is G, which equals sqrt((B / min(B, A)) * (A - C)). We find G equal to 1.6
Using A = 12.5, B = 7.5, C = 9.9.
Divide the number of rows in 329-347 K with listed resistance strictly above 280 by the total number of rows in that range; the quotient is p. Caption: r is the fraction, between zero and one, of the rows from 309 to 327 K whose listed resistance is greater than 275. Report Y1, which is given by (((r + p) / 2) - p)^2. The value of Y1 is 0.082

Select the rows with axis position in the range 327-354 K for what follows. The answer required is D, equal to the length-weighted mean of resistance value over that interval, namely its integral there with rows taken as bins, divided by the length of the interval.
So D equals 273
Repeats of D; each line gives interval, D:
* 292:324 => 280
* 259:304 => 280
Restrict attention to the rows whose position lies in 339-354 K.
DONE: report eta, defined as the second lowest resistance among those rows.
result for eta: 271.9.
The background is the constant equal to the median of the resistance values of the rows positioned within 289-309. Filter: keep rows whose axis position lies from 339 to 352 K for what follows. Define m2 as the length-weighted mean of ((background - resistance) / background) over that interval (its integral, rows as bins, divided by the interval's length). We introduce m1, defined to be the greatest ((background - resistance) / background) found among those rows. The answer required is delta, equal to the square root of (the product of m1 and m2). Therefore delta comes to 0.064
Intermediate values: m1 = 0.086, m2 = 0.048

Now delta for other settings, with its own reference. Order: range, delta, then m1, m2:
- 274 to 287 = 0.042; 0.079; 0.023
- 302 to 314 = 0.007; 0.050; 0.001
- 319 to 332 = 0.077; 0.108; 0.055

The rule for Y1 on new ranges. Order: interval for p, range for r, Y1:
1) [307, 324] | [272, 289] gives 0.005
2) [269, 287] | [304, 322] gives 0.020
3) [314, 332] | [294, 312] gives 0.046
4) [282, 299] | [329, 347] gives 0.020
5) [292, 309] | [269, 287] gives 0.005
